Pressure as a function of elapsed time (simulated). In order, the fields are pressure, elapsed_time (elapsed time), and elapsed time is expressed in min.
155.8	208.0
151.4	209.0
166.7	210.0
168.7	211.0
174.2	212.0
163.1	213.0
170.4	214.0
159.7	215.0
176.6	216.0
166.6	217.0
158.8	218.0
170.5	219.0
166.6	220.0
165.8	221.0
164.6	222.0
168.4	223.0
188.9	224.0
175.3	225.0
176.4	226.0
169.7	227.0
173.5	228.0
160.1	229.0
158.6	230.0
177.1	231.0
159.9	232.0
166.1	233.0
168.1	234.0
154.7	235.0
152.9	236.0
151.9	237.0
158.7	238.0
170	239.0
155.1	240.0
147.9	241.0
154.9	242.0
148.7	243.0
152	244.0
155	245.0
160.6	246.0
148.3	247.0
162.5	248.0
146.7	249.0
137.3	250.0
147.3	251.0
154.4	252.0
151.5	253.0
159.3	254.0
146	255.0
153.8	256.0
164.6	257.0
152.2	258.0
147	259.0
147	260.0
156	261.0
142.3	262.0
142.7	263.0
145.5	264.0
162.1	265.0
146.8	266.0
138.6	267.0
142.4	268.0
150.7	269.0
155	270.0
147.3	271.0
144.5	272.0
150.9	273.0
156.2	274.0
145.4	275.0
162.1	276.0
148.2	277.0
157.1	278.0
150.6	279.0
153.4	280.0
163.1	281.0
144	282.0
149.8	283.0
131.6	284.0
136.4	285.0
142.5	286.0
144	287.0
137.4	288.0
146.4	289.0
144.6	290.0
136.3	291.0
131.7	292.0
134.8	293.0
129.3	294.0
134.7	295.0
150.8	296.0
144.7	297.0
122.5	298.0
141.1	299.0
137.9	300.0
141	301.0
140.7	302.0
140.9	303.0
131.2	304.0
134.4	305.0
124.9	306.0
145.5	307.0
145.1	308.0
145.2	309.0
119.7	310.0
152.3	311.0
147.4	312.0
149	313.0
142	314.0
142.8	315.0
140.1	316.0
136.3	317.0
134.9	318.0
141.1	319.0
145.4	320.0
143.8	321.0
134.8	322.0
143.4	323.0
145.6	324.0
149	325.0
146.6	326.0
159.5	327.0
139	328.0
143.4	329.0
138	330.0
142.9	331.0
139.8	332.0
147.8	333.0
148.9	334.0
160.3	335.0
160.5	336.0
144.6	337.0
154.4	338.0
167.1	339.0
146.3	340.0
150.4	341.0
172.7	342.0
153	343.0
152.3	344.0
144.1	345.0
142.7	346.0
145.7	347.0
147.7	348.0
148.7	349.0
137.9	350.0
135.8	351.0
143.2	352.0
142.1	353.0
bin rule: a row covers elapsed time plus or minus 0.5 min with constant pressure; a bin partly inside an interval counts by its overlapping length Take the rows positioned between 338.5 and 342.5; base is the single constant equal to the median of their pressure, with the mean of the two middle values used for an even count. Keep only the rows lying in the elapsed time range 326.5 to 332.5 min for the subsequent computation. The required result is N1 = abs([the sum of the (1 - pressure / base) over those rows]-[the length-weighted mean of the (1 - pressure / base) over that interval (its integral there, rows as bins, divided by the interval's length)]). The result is 0.472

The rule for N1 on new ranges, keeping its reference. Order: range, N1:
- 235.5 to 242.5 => 0.107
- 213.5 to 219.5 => 0.263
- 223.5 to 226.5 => 0.270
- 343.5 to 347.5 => 0.237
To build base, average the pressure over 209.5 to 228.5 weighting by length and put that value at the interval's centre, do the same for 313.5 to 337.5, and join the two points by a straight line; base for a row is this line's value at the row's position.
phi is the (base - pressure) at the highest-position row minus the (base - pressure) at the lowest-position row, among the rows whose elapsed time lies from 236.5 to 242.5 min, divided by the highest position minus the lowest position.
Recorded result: -0.8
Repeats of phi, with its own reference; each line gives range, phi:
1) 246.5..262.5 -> 0.2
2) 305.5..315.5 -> -2.2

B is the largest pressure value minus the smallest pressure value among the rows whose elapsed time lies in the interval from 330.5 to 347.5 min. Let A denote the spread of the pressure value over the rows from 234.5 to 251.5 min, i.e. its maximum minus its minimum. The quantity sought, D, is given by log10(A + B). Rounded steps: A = 32.7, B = 33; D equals 1.82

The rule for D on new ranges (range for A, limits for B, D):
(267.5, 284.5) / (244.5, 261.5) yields 1.77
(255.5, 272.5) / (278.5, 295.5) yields 1.78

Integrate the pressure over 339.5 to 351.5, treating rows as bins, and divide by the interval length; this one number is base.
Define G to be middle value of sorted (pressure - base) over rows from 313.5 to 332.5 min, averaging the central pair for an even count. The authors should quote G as -5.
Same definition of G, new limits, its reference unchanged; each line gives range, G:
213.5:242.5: 18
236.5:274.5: 3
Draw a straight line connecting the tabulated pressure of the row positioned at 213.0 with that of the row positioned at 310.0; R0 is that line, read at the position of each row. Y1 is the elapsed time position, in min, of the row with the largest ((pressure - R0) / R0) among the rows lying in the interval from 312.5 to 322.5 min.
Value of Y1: 320.0 min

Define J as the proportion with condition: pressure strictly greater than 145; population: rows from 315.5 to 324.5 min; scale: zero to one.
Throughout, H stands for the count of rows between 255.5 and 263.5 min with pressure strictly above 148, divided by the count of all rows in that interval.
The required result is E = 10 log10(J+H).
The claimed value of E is -1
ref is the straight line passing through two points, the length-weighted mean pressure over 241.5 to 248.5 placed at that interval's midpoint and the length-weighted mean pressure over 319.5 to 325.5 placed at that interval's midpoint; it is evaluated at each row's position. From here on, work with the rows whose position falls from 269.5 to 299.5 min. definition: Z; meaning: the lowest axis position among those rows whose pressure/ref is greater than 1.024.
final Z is 270.0 min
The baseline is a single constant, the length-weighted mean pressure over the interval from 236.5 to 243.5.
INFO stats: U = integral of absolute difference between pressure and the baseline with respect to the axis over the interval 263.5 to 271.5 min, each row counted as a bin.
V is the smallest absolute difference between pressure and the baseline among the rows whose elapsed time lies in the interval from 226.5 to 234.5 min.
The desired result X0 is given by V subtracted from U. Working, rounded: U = 68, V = 3.3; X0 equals 64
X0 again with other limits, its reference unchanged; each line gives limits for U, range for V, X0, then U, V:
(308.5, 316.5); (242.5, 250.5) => 104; 104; 0.3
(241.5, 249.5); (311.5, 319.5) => 32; 39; 6.3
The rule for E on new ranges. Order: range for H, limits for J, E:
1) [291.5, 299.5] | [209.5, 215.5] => 1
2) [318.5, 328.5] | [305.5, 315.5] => -1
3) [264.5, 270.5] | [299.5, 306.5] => -3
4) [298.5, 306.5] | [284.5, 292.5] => -9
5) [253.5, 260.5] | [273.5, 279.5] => 2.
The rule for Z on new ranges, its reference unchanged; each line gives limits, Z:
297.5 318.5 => 311.0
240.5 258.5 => 246.0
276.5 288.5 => 278.0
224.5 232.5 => 225.0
